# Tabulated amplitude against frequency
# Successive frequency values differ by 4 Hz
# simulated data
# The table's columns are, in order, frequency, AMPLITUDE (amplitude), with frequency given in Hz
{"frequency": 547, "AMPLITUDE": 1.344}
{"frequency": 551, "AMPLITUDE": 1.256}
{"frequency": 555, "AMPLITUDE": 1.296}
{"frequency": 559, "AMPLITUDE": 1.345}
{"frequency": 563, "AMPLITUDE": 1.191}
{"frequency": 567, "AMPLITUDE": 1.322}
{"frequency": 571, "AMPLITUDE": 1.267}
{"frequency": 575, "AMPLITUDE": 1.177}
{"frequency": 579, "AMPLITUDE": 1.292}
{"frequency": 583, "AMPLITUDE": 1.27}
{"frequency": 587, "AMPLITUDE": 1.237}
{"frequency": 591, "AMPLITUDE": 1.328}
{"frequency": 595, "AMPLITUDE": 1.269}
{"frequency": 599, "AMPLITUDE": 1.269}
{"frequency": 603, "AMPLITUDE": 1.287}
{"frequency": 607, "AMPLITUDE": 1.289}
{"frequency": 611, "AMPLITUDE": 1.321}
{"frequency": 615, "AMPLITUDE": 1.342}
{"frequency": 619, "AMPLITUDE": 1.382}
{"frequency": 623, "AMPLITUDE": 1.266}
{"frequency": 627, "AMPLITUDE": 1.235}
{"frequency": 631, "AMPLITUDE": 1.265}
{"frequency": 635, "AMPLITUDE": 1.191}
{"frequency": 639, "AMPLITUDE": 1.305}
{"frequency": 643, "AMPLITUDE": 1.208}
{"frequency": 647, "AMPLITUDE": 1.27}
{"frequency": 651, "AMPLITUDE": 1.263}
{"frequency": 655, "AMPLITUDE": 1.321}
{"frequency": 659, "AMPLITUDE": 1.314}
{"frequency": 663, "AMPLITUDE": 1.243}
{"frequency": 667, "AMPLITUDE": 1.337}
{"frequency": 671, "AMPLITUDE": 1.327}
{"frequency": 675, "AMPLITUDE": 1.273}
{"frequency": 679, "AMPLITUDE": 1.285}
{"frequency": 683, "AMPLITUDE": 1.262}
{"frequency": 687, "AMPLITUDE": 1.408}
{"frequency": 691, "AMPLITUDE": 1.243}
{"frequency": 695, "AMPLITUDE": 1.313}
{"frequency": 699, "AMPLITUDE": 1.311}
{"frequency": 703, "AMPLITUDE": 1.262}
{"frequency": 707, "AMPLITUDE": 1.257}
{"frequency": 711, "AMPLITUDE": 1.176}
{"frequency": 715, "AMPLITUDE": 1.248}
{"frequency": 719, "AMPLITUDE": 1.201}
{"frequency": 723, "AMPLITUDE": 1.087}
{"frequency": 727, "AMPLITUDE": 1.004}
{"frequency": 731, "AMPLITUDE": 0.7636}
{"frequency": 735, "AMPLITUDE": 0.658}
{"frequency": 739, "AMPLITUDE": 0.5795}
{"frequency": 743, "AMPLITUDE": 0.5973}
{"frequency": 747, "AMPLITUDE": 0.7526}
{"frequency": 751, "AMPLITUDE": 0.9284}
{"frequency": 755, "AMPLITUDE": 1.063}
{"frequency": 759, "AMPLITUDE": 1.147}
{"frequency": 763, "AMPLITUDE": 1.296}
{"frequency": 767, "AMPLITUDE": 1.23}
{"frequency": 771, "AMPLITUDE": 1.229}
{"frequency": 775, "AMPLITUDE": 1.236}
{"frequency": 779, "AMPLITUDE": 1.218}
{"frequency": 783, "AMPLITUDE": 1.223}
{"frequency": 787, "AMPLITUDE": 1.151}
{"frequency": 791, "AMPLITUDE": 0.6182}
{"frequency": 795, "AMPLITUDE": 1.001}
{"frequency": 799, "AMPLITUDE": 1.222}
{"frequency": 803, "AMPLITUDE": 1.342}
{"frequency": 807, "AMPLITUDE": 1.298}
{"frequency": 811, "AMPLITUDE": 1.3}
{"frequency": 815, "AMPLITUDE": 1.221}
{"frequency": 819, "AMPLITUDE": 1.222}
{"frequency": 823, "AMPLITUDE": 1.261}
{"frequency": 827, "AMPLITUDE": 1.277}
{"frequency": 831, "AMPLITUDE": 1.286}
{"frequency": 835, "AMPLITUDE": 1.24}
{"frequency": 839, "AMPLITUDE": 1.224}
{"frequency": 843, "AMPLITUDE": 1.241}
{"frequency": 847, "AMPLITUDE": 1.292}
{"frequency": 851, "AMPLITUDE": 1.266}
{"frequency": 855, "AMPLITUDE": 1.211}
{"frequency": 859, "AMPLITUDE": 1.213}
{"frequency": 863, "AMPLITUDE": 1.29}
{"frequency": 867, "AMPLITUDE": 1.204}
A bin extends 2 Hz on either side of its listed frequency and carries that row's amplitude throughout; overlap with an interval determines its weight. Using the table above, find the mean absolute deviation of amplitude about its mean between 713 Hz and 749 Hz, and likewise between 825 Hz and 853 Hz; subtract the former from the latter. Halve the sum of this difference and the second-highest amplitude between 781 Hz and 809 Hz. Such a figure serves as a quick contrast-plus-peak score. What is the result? 0.55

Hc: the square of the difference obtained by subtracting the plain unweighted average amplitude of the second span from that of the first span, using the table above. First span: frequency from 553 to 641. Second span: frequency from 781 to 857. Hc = 0.006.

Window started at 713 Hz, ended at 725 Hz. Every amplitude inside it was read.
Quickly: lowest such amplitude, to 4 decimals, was 1.0870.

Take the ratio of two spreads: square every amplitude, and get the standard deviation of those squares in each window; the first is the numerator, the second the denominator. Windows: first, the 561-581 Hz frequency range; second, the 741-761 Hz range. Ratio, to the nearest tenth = 0.4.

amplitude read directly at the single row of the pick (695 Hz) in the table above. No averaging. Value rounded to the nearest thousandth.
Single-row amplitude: 1.313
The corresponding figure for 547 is 1.344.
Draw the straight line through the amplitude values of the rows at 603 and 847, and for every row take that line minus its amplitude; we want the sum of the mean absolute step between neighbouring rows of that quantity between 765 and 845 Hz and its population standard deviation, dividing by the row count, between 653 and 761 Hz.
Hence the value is 0.33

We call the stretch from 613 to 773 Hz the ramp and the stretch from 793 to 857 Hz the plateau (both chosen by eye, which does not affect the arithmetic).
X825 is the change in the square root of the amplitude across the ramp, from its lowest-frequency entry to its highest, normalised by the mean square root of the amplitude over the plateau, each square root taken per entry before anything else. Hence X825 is -0.045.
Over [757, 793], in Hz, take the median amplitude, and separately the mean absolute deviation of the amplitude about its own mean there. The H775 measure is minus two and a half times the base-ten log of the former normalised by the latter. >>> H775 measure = -2.5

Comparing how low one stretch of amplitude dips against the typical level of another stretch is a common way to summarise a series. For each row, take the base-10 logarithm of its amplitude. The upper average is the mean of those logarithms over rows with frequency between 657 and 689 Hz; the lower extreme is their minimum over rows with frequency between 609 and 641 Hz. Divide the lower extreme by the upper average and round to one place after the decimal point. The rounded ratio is 0.7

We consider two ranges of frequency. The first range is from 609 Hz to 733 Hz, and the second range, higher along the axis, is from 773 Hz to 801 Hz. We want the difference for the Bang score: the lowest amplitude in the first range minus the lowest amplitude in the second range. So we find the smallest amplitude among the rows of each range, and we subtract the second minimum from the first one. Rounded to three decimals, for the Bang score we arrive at 0.145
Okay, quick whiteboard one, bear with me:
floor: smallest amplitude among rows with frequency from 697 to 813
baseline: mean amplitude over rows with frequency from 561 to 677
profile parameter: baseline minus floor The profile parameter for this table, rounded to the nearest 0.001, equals 0.698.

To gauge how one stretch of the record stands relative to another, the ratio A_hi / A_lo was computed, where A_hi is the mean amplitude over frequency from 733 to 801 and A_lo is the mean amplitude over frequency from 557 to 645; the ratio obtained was 0.79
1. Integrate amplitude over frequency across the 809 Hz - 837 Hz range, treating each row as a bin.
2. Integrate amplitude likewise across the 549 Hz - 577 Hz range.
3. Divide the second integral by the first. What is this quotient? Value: 1.01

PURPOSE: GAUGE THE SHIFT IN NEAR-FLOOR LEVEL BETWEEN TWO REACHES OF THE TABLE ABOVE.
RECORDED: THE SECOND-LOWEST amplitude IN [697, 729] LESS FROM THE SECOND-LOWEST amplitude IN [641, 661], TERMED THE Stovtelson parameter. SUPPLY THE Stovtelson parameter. 0.18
